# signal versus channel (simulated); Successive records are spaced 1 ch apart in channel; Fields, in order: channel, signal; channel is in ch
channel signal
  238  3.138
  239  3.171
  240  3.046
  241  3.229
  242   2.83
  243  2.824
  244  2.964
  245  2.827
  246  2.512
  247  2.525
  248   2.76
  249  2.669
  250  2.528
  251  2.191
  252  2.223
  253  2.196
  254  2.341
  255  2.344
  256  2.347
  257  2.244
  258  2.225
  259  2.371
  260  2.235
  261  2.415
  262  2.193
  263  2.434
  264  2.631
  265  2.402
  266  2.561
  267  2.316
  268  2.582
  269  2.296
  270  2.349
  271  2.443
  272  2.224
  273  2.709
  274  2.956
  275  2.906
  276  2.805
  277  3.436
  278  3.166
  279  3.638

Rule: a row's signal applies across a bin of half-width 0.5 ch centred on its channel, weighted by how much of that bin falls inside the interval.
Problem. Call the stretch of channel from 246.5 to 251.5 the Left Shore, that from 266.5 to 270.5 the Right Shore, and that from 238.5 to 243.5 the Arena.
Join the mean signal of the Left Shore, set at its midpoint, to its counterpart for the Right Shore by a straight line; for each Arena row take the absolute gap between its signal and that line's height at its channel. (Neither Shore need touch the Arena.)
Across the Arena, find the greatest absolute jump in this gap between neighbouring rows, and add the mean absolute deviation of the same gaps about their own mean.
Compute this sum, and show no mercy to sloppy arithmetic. 0.54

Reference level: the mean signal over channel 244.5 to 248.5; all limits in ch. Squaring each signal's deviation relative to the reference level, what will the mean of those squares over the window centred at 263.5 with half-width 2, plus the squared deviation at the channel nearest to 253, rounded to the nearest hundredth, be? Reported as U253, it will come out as 0.29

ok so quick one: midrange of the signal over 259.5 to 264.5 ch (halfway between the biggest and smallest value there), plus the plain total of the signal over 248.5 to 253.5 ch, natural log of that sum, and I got 2.65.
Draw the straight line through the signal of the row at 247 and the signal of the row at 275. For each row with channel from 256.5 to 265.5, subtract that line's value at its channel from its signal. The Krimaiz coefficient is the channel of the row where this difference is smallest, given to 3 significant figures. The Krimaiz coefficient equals 262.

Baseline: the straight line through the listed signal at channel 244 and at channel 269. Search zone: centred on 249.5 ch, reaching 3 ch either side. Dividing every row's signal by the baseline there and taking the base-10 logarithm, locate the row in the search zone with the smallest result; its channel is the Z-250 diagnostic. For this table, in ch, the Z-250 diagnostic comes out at 251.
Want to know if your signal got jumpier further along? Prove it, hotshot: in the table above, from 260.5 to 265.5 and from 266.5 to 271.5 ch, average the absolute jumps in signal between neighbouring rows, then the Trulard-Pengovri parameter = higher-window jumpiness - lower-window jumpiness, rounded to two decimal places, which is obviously -0.05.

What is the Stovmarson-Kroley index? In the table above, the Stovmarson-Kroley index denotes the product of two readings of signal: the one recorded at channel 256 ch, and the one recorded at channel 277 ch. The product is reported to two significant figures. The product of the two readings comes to 8.1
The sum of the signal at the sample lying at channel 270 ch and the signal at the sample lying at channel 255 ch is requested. 4.69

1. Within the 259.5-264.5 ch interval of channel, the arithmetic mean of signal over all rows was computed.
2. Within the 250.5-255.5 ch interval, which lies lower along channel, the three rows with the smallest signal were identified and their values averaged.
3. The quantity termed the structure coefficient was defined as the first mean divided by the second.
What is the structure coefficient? 1.08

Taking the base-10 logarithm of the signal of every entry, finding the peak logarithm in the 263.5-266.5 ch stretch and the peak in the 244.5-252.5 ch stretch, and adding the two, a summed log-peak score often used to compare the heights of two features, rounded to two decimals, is 0.87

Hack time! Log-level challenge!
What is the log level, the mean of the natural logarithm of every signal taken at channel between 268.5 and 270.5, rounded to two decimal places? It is 0.84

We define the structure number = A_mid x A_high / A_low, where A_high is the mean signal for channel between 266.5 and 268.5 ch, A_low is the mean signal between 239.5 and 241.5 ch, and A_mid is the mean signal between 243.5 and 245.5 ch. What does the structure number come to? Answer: 2.3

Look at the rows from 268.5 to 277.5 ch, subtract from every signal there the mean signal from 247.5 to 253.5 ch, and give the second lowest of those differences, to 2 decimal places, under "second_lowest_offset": -0.13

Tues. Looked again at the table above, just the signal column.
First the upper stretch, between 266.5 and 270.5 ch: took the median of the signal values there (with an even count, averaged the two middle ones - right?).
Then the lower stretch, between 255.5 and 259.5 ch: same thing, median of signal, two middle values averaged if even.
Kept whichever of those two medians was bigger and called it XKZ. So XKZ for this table 2.3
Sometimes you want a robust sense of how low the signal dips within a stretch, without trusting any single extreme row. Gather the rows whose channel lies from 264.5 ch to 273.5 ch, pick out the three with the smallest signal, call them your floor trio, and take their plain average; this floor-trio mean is 2.28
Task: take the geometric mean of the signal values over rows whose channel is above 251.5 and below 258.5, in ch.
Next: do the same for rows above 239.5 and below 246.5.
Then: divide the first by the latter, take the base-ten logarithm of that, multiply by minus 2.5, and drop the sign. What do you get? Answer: 0.26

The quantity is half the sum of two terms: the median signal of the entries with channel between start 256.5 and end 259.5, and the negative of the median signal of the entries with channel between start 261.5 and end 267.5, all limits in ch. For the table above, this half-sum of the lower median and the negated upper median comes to -0.087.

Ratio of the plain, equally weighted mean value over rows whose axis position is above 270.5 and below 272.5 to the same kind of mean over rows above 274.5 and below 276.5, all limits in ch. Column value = 0.82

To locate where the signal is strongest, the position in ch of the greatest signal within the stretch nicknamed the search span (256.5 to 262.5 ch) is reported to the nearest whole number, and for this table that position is 261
